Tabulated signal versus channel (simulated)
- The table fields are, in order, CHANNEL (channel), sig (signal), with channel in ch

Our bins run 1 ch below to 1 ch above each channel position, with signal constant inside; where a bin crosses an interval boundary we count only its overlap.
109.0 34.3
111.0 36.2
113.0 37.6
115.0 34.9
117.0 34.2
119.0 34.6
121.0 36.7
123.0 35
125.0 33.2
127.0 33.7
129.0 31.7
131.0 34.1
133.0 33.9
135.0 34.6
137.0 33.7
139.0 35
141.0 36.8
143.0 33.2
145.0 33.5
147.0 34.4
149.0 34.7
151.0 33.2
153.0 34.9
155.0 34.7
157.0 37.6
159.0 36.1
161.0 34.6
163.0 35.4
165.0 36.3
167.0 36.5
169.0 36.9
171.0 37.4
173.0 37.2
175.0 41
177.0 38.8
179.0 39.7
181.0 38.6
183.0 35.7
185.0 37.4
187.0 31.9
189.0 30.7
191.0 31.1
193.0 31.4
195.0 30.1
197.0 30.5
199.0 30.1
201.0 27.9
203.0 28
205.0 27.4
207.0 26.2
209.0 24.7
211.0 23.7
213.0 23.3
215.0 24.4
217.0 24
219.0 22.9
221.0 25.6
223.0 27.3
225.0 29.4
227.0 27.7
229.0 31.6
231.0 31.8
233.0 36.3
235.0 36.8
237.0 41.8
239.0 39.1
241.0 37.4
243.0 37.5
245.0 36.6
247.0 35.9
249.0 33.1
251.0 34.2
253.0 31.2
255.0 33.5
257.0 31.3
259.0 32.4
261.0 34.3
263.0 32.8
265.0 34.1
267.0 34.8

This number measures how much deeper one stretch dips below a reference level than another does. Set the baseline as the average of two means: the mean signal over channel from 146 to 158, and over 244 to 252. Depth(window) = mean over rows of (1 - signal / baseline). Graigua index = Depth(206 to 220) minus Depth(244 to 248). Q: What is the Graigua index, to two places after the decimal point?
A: 0.35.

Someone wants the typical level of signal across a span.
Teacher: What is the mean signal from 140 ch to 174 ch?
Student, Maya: 35.5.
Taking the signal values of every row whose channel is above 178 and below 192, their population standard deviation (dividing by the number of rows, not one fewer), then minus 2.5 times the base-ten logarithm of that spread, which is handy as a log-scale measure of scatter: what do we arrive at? -1.4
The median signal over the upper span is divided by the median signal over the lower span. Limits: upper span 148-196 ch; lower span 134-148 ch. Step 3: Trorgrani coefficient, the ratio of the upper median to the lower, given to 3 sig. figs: 1.04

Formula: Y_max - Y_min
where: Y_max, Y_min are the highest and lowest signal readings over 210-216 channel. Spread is 1.1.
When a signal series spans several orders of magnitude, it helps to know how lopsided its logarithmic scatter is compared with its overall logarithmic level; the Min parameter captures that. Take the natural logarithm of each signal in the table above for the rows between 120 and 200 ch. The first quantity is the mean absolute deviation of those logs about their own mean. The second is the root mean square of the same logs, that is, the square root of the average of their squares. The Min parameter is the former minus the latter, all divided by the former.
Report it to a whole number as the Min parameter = -58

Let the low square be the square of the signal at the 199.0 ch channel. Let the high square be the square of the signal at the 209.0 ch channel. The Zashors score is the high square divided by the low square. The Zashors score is 0.67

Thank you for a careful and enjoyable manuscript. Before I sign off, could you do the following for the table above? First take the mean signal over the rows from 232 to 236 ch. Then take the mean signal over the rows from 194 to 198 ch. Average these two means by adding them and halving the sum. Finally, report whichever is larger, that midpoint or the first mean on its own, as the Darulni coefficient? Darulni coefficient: 37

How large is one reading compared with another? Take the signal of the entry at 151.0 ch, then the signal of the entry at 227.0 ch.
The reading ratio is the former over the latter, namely 1.2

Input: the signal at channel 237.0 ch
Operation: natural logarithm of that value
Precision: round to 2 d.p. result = 3.73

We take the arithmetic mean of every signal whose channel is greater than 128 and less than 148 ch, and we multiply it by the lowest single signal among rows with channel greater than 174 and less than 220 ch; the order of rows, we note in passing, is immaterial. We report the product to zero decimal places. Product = 781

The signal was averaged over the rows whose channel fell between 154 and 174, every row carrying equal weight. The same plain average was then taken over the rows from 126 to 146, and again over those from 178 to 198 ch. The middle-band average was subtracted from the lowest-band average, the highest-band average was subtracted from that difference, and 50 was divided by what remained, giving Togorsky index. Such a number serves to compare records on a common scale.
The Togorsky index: -1.39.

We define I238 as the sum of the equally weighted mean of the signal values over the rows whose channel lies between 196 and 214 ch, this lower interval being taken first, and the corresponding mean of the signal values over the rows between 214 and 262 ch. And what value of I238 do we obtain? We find 59.2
